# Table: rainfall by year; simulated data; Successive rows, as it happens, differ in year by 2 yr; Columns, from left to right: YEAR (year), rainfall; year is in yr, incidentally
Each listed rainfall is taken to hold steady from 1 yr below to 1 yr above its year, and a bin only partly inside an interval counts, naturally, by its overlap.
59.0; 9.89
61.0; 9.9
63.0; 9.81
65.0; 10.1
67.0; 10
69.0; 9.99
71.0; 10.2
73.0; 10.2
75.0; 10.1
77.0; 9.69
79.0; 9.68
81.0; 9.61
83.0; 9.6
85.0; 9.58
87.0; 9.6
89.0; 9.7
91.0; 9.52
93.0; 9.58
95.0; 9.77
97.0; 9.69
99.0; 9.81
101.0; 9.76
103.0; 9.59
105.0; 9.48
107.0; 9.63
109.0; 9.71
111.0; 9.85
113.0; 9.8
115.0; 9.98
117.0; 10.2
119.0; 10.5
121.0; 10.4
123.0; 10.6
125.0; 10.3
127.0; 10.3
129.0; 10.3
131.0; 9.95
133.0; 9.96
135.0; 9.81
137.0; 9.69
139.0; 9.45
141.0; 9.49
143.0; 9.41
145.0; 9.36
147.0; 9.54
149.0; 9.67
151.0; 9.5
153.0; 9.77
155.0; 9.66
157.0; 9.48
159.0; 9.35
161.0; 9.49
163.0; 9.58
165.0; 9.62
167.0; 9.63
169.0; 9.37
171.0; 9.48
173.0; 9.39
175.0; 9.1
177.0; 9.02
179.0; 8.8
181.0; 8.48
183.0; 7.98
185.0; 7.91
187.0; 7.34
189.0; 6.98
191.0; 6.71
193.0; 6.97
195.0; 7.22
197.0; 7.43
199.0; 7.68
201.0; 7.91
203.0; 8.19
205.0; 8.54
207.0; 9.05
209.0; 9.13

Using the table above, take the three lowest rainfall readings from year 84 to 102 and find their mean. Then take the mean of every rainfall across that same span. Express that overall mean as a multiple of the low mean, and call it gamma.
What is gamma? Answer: 1.01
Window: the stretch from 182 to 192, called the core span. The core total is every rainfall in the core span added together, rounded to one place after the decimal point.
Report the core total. 36.9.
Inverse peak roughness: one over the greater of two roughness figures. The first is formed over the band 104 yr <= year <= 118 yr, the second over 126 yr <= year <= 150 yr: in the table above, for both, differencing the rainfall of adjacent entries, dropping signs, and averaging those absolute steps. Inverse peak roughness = 7.32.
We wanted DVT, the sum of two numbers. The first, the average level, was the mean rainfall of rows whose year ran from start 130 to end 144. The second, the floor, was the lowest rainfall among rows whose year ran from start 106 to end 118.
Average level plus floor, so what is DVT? 19.3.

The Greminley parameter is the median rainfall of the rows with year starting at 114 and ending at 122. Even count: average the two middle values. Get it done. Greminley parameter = 10.3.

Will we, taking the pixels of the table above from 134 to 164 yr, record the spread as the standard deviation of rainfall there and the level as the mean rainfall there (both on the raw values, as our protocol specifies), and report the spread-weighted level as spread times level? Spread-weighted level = 1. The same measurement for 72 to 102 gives 2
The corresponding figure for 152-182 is 3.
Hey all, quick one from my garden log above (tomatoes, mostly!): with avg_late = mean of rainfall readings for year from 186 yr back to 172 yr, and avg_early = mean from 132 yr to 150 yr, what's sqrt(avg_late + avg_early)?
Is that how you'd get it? 4.27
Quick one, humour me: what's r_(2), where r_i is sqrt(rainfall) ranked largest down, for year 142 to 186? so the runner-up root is 3.11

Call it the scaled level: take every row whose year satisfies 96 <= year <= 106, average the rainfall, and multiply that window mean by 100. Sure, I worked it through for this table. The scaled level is 967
